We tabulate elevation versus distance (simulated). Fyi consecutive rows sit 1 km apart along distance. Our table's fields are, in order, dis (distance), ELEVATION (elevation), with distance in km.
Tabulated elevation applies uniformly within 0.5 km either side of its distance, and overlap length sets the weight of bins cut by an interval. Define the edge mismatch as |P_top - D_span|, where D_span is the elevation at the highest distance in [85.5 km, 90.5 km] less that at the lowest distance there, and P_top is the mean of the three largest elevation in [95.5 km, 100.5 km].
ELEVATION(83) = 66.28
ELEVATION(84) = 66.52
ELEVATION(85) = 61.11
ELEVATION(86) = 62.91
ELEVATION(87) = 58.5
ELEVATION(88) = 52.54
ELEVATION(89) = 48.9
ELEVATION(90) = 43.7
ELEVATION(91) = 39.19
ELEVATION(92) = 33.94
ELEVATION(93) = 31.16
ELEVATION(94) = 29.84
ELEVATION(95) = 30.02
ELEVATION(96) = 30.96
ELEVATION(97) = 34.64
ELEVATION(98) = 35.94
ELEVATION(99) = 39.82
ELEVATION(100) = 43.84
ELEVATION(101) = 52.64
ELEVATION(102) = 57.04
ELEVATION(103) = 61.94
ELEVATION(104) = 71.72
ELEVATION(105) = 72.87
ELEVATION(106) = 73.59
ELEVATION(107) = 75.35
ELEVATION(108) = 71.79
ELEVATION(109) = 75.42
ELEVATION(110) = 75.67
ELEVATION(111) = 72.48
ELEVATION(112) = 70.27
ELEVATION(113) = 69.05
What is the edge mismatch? 59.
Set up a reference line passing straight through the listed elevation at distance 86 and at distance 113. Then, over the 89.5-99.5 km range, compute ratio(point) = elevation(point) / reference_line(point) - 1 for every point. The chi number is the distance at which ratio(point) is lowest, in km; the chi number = 94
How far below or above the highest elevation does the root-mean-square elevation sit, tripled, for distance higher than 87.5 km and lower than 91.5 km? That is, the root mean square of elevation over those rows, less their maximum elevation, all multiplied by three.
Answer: -19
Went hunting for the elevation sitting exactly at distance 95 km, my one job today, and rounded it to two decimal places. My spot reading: 30.02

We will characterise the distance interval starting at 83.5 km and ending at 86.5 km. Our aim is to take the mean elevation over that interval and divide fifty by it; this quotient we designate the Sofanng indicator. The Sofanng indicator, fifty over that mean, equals 0.79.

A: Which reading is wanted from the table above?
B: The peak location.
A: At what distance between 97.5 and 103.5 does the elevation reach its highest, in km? 103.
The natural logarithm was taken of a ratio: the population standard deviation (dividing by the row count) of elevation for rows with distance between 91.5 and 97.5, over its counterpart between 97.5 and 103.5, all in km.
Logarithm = -1.6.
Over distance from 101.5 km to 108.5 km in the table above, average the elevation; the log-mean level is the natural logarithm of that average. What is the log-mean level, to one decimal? 4.2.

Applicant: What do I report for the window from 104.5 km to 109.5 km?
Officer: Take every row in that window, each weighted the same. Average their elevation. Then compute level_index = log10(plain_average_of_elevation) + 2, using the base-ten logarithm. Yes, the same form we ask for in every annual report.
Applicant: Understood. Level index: 3.87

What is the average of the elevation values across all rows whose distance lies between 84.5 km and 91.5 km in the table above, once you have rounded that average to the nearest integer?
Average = 52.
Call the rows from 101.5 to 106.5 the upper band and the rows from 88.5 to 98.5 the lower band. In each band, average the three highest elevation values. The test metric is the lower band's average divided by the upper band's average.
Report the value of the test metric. 0.60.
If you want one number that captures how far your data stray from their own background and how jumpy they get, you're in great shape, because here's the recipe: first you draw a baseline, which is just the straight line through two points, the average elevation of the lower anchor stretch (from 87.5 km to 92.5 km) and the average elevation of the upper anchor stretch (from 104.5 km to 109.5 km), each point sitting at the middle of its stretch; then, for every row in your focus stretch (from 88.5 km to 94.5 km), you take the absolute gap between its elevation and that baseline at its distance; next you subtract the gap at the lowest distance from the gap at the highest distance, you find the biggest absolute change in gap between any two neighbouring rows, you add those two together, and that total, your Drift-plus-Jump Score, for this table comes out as 21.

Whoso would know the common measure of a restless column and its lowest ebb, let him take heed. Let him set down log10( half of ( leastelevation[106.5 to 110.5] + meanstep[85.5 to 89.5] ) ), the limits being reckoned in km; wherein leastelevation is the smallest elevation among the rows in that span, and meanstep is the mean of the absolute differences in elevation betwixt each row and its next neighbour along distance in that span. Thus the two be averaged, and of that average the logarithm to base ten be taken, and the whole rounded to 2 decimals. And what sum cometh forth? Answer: 1.58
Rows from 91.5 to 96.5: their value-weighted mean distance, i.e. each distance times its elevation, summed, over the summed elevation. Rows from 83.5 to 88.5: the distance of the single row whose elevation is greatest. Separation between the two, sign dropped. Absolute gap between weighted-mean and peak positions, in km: 10.0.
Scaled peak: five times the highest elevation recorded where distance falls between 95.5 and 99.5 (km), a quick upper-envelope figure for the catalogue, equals 199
